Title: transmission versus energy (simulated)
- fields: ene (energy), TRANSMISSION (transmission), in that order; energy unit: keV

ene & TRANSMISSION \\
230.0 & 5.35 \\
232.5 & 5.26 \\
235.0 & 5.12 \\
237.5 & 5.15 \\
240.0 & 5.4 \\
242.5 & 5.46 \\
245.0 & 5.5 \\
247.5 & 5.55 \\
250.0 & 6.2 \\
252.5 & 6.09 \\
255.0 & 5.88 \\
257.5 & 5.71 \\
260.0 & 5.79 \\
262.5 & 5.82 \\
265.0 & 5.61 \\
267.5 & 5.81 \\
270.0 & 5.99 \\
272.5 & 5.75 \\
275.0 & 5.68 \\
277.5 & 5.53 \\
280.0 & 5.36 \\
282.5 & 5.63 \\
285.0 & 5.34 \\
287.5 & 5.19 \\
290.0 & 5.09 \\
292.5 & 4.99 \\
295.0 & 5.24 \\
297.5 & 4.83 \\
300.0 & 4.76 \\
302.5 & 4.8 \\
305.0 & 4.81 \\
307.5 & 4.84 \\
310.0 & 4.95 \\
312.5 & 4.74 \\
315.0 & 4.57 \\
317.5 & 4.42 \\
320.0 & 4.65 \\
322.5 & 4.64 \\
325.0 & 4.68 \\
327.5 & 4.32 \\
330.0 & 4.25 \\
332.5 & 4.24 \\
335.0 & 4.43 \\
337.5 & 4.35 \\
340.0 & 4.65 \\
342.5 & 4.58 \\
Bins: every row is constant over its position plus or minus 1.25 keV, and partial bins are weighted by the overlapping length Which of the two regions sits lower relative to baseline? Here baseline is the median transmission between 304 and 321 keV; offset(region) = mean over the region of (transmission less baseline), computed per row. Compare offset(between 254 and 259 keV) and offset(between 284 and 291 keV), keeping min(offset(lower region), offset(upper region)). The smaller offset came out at 0.47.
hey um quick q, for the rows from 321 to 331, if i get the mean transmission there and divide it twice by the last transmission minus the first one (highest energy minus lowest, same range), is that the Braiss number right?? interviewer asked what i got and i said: 29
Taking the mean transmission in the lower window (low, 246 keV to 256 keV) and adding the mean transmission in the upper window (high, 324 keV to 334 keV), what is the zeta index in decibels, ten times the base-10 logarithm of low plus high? 10.1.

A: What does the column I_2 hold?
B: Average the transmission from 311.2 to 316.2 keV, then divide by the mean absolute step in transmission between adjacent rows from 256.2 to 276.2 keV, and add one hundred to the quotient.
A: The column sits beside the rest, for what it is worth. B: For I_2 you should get 132.3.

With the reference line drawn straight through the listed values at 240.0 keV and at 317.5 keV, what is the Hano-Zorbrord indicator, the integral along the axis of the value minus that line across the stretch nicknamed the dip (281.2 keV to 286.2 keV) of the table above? 3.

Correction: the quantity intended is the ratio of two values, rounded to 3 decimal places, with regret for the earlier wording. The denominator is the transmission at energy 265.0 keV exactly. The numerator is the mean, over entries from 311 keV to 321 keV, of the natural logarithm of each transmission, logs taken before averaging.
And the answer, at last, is 0.272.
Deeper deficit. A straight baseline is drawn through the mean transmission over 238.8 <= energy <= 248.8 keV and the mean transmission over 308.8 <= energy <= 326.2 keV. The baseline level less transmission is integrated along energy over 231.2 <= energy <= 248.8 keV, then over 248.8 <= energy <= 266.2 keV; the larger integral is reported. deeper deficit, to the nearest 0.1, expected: 3.0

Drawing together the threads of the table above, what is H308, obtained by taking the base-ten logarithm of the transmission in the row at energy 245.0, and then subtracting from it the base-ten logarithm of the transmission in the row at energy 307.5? 0.056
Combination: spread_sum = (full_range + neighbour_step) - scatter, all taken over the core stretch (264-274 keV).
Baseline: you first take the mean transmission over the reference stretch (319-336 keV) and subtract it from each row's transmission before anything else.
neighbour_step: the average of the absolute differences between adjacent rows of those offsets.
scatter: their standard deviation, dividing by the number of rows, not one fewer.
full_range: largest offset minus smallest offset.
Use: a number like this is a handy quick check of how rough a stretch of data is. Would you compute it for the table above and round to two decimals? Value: 0.45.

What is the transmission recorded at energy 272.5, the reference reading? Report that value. 5.75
